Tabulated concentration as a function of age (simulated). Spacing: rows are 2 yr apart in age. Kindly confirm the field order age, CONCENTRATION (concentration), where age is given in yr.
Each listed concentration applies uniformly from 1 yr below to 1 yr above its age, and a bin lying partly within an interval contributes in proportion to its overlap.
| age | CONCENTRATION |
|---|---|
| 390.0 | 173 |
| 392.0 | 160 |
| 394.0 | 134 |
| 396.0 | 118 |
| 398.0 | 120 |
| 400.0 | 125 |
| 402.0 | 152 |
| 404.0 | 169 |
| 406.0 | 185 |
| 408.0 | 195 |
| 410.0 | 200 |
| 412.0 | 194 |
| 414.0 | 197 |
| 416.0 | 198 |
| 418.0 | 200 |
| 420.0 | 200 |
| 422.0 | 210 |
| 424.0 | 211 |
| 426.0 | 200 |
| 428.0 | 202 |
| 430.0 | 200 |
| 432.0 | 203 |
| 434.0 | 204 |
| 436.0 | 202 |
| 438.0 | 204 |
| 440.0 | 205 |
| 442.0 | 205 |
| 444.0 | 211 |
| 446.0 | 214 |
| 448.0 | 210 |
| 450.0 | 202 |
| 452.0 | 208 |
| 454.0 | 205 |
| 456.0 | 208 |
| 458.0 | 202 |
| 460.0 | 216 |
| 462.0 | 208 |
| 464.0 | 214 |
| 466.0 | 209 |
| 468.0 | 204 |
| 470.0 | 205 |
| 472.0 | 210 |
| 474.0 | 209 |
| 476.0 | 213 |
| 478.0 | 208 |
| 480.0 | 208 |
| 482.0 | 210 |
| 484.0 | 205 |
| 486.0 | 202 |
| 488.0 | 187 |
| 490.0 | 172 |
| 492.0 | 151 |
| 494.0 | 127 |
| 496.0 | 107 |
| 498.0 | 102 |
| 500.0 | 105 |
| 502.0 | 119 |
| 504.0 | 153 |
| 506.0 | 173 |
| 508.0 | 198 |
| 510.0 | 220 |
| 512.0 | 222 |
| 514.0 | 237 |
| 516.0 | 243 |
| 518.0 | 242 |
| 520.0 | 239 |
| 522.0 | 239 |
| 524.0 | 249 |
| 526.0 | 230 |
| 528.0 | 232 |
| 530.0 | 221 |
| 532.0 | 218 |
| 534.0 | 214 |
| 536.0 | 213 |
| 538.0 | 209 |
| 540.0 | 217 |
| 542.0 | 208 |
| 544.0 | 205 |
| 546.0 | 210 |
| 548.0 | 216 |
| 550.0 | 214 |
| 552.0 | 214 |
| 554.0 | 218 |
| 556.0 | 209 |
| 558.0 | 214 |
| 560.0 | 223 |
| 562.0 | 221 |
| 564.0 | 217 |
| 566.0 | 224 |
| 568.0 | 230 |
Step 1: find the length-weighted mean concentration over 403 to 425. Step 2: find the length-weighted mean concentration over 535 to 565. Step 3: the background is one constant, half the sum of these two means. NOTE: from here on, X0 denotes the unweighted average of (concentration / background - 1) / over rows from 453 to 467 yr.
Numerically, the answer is 0.018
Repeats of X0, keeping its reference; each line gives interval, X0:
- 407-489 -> -0.001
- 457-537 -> -0.033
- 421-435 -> -0.004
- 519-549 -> 0.079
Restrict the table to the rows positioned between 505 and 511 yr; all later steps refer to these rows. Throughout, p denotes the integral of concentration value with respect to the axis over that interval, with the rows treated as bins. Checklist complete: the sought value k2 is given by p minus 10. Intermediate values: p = 1182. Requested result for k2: 1172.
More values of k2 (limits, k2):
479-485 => 1236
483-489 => 1178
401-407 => 1002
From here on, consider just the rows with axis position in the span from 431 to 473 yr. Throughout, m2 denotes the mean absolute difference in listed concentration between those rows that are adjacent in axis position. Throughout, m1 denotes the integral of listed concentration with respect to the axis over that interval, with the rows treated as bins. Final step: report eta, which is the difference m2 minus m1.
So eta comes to -8694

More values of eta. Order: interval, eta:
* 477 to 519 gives -7569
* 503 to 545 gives -9156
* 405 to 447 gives -8476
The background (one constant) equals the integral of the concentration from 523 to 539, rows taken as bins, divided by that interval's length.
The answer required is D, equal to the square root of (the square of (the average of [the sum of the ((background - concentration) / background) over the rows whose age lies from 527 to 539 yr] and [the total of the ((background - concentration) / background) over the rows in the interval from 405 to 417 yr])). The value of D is 0.5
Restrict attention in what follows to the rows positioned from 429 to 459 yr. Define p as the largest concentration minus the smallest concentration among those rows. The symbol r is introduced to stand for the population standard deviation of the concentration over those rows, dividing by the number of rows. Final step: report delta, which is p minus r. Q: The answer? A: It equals 10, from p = 14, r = 4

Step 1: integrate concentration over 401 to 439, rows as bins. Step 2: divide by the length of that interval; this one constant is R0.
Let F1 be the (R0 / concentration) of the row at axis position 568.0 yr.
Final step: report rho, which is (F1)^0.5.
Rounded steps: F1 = 0.85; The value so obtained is 0.92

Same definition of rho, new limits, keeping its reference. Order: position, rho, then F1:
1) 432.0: 0.98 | 0.97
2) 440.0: 0.98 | 0.96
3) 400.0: 1.25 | 1.57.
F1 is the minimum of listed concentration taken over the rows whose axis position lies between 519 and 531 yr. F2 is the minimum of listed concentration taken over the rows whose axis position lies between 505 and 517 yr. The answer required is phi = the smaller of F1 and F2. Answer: 173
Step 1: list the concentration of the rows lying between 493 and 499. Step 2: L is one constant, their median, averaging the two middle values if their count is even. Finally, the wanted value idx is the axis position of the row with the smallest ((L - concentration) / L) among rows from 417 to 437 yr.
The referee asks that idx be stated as 424.0 yr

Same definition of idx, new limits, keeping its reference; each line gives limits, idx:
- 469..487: 476.0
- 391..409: 408.0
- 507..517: 516.0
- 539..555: 554.0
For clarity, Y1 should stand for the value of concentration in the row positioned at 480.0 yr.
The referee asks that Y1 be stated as 208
